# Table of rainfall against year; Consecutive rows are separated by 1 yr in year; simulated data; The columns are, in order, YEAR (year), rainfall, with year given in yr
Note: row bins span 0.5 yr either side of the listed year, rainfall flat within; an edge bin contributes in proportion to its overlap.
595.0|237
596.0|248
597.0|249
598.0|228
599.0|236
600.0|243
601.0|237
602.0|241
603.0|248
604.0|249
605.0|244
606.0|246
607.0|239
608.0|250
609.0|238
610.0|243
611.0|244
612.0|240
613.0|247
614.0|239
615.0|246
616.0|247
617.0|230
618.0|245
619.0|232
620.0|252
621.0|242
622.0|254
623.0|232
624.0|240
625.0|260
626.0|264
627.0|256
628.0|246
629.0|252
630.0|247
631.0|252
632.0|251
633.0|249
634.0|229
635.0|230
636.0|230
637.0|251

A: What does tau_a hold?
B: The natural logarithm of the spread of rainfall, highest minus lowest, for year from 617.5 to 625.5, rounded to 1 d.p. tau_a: 3.3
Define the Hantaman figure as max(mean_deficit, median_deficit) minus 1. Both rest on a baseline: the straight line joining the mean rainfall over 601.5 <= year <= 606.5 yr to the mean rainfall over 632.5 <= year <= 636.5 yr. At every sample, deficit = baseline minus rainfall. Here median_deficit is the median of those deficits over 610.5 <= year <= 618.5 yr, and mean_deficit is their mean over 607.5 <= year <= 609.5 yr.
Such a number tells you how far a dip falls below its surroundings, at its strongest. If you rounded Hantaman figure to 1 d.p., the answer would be -1.0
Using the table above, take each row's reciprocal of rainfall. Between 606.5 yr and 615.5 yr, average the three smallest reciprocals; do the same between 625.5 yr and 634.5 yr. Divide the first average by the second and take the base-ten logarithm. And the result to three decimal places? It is 0.016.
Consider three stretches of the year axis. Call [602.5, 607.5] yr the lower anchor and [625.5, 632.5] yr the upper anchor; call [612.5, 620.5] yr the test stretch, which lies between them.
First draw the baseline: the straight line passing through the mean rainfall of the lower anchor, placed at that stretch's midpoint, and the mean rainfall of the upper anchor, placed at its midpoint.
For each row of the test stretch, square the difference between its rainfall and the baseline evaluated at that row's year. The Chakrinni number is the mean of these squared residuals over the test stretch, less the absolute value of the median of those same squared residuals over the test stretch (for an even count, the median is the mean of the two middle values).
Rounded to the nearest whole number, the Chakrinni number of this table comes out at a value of 85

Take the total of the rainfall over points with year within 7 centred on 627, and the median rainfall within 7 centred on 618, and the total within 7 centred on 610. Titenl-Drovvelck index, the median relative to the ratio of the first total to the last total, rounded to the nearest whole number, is 236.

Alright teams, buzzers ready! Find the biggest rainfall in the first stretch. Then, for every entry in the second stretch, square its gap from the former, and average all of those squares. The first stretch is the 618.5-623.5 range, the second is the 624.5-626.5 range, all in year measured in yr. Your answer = 68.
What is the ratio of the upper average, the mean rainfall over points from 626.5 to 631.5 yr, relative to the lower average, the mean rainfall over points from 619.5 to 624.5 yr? 1.027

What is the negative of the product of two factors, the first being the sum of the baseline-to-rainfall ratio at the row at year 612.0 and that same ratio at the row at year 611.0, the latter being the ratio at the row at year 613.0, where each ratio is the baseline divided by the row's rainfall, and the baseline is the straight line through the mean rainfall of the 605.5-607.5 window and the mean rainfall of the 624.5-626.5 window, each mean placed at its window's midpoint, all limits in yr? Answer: -2.06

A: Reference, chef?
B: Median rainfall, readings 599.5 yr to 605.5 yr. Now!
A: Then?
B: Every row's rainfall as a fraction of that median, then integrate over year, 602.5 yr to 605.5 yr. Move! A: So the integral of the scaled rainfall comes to 3.04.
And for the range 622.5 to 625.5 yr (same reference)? 3.01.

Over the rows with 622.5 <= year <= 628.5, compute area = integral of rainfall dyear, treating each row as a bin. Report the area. 1498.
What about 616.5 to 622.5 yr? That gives 1455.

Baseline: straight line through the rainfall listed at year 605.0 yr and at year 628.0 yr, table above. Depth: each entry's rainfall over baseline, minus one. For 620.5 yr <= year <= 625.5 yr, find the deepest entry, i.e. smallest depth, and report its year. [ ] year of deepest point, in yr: 623.0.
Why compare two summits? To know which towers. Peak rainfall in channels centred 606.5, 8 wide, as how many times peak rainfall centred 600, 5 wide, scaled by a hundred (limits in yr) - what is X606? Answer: 103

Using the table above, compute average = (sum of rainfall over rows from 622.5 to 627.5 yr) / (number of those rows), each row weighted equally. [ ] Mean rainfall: 250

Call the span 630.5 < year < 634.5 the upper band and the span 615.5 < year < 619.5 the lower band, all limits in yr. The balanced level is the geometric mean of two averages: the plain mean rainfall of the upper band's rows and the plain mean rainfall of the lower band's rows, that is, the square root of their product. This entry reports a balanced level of 242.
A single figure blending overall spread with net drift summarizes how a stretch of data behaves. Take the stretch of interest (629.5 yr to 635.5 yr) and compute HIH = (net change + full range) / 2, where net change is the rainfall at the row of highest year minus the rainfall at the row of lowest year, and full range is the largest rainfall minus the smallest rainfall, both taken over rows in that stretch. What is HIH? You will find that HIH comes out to 3.0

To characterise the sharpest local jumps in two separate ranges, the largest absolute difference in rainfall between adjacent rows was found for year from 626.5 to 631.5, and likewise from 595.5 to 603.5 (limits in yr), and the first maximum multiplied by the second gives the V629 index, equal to 210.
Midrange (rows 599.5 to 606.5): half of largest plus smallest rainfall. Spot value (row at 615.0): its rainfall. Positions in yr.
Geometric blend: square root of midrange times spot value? 244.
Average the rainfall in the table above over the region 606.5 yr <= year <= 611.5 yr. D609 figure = 243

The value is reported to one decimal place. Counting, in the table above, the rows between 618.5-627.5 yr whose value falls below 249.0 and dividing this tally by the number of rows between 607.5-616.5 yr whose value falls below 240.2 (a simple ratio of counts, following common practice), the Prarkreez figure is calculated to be 1.3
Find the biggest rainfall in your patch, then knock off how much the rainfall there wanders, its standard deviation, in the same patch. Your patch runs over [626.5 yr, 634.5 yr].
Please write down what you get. 248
